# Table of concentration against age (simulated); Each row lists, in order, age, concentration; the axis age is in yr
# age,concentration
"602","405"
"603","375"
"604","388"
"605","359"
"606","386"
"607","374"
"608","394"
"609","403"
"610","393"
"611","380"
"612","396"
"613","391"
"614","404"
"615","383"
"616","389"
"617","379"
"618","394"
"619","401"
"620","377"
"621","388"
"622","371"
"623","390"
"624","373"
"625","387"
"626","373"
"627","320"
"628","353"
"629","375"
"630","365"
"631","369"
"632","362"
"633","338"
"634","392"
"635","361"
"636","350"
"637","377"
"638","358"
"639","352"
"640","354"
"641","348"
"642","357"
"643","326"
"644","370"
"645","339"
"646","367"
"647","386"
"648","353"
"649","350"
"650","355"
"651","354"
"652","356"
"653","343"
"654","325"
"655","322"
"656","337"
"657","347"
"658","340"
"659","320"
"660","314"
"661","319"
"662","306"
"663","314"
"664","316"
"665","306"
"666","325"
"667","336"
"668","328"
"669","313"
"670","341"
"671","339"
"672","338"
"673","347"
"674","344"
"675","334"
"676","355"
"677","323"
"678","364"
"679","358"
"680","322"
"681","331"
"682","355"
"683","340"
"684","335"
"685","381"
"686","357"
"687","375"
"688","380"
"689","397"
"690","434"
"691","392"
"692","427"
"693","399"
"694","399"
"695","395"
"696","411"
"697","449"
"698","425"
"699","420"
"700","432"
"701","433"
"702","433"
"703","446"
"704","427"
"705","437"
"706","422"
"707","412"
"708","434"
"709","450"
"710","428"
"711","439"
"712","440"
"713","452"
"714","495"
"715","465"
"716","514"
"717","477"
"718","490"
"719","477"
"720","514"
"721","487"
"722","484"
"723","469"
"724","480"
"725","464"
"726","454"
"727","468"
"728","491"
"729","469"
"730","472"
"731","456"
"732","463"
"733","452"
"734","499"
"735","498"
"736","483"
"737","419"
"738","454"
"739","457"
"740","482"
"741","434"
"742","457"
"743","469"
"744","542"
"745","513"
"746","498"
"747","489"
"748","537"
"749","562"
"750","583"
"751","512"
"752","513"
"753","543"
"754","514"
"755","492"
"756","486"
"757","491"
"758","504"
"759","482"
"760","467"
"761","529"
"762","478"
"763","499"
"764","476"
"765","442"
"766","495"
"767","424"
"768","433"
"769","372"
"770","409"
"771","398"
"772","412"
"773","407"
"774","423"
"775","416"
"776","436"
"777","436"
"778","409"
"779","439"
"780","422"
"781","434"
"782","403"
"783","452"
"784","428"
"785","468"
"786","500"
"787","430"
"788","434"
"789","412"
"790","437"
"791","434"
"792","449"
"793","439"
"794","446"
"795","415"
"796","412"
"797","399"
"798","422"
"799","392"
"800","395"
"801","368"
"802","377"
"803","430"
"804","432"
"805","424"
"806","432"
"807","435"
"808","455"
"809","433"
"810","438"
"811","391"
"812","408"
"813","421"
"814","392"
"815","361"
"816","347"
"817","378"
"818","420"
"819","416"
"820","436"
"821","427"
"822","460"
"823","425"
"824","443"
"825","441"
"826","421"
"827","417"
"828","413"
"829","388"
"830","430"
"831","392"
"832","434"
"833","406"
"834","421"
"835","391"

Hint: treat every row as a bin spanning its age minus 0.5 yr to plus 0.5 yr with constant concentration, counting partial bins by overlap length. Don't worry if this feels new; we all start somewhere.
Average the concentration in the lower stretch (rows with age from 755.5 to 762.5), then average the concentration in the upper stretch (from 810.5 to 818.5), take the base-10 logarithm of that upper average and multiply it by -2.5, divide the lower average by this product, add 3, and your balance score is -73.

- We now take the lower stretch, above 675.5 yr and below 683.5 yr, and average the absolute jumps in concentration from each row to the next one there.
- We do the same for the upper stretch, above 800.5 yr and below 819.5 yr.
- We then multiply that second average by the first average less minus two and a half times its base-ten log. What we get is 531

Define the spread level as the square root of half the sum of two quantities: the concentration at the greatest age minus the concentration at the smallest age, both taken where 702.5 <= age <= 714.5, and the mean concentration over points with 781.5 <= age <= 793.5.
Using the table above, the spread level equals 15.6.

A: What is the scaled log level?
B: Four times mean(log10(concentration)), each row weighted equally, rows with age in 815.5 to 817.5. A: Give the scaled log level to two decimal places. 10.24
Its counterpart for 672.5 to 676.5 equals 10.15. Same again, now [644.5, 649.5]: 10.22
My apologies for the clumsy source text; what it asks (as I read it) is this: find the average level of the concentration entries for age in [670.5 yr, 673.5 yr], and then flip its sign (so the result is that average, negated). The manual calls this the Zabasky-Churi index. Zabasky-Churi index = -341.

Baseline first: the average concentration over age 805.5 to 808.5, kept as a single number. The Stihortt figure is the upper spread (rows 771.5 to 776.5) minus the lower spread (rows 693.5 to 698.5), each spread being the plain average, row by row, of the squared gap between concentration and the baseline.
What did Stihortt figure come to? -424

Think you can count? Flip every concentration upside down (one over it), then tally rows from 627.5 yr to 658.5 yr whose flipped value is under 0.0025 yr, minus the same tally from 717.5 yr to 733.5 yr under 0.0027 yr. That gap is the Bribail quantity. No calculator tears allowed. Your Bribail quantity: -16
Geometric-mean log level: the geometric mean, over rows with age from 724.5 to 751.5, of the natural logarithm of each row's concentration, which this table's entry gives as 6.2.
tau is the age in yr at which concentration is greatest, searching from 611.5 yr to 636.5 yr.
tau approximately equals 614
